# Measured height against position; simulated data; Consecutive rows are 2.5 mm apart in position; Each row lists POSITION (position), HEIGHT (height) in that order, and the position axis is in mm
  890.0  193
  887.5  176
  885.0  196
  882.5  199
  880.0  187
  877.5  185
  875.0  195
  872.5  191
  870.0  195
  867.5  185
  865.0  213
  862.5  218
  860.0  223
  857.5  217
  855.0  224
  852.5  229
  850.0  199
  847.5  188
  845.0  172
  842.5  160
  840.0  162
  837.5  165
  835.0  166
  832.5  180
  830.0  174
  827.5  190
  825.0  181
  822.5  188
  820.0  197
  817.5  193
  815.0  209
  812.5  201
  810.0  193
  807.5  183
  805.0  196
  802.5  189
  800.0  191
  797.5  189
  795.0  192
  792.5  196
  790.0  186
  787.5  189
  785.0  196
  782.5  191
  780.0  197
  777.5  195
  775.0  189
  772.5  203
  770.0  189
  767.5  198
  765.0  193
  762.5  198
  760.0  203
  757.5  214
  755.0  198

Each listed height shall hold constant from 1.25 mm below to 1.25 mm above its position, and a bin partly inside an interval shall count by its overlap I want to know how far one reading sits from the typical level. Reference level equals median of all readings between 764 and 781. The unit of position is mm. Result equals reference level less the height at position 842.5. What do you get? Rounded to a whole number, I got 35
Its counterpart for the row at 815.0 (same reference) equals -14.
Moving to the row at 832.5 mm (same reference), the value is 15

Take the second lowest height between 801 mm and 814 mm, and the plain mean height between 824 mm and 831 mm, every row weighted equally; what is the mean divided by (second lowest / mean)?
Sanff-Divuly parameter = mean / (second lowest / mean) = 175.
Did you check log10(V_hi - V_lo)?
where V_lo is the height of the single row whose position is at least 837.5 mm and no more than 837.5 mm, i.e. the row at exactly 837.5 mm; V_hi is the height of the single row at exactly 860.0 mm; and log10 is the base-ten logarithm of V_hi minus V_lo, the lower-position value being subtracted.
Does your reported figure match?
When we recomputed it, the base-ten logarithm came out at 1.8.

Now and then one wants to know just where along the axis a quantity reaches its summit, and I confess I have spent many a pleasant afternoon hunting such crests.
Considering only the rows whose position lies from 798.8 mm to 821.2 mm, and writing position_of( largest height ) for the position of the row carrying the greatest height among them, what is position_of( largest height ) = 815.0 mm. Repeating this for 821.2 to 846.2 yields 827.5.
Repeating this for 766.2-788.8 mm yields 772.5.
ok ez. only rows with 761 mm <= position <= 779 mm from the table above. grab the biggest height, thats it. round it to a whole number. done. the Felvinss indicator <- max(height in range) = 203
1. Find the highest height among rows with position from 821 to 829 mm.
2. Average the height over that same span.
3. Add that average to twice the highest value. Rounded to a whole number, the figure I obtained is 566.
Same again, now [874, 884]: 590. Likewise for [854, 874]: 656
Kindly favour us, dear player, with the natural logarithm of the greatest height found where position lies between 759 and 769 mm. 5.31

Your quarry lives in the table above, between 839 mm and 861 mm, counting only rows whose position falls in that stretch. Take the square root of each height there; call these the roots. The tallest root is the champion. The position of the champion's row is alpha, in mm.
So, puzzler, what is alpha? 852.5 mm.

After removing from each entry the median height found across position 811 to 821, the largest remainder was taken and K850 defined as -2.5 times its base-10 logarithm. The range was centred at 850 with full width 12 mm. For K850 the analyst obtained -3.7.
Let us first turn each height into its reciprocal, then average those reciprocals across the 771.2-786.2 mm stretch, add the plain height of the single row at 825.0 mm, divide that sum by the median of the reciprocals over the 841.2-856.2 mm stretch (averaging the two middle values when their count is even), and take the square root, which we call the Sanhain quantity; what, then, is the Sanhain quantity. 187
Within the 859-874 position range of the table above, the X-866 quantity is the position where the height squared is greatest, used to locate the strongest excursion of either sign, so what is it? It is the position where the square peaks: 860.0 mm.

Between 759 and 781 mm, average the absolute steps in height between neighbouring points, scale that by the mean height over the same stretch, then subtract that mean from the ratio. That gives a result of -196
